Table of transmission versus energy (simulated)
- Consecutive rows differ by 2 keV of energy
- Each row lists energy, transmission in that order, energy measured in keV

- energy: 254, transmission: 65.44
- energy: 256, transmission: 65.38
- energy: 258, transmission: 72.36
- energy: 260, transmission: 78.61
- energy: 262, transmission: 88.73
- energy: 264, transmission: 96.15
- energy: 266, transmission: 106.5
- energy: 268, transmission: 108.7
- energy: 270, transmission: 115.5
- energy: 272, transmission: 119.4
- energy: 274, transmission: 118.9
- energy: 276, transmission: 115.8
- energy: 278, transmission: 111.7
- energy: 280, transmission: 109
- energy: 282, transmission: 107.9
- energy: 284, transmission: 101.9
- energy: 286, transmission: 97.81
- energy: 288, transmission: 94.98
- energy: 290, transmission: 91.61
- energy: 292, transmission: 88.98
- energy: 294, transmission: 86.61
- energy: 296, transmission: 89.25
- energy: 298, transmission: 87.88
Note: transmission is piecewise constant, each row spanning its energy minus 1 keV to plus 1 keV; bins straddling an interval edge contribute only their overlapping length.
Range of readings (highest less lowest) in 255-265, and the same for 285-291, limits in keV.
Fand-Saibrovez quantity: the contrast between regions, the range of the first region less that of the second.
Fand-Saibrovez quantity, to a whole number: 25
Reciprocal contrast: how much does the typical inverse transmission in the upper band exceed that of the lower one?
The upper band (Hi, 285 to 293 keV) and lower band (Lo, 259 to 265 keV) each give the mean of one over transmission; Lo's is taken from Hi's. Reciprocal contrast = -0.0007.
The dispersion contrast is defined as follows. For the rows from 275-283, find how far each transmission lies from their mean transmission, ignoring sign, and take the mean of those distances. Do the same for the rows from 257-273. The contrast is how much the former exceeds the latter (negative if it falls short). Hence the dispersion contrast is -12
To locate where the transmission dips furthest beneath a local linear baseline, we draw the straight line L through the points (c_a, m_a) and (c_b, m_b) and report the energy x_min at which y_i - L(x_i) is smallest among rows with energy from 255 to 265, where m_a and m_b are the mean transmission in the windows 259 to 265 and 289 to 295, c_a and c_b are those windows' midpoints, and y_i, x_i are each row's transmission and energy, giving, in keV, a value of 256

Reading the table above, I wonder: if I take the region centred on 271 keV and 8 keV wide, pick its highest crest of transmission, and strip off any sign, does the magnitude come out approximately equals 119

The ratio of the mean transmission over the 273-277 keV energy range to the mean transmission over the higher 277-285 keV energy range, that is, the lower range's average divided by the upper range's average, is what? 1.09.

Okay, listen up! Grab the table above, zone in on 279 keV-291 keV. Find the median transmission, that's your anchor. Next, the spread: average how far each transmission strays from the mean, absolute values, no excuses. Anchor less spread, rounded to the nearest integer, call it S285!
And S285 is 94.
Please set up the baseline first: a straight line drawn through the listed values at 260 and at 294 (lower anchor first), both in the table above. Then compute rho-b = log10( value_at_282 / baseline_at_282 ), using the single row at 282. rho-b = 0.110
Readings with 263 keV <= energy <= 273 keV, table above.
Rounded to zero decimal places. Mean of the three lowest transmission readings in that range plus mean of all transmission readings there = 213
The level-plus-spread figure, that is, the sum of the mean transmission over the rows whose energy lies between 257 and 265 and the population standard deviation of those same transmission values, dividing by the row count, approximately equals 93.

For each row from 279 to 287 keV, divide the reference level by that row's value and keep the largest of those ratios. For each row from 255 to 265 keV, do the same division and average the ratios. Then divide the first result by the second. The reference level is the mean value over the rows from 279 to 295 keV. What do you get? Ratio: 0.80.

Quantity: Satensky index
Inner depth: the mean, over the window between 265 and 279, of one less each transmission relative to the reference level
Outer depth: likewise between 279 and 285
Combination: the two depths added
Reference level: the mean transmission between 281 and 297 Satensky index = -0.32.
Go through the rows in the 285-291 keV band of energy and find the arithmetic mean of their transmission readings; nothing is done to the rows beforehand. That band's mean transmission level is 95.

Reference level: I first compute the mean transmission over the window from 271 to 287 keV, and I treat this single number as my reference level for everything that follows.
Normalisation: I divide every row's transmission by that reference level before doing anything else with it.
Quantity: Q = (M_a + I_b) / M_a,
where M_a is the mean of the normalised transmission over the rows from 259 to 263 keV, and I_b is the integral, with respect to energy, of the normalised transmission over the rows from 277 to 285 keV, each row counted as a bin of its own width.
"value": 11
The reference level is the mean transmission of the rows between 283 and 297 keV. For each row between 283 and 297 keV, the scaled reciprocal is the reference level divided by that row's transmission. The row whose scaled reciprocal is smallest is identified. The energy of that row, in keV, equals 284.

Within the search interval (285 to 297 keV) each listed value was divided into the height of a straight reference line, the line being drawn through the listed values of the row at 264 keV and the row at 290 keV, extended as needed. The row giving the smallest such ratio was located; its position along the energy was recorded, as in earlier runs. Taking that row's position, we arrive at 286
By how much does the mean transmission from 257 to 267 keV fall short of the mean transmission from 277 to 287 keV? 17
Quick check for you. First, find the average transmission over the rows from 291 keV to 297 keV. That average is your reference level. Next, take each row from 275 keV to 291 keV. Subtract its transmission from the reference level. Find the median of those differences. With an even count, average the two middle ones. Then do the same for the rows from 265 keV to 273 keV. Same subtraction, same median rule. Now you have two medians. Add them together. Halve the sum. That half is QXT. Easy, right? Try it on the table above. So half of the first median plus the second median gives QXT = -20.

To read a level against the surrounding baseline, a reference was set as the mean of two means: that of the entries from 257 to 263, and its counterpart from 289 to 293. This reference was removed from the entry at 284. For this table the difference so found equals 17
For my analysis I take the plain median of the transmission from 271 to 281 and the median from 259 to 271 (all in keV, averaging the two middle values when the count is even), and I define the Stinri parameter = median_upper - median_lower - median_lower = -87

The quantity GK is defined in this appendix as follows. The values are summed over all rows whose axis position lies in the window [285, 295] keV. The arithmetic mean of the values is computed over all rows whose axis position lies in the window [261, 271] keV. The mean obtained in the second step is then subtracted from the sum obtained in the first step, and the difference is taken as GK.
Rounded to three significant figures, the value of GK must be 357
